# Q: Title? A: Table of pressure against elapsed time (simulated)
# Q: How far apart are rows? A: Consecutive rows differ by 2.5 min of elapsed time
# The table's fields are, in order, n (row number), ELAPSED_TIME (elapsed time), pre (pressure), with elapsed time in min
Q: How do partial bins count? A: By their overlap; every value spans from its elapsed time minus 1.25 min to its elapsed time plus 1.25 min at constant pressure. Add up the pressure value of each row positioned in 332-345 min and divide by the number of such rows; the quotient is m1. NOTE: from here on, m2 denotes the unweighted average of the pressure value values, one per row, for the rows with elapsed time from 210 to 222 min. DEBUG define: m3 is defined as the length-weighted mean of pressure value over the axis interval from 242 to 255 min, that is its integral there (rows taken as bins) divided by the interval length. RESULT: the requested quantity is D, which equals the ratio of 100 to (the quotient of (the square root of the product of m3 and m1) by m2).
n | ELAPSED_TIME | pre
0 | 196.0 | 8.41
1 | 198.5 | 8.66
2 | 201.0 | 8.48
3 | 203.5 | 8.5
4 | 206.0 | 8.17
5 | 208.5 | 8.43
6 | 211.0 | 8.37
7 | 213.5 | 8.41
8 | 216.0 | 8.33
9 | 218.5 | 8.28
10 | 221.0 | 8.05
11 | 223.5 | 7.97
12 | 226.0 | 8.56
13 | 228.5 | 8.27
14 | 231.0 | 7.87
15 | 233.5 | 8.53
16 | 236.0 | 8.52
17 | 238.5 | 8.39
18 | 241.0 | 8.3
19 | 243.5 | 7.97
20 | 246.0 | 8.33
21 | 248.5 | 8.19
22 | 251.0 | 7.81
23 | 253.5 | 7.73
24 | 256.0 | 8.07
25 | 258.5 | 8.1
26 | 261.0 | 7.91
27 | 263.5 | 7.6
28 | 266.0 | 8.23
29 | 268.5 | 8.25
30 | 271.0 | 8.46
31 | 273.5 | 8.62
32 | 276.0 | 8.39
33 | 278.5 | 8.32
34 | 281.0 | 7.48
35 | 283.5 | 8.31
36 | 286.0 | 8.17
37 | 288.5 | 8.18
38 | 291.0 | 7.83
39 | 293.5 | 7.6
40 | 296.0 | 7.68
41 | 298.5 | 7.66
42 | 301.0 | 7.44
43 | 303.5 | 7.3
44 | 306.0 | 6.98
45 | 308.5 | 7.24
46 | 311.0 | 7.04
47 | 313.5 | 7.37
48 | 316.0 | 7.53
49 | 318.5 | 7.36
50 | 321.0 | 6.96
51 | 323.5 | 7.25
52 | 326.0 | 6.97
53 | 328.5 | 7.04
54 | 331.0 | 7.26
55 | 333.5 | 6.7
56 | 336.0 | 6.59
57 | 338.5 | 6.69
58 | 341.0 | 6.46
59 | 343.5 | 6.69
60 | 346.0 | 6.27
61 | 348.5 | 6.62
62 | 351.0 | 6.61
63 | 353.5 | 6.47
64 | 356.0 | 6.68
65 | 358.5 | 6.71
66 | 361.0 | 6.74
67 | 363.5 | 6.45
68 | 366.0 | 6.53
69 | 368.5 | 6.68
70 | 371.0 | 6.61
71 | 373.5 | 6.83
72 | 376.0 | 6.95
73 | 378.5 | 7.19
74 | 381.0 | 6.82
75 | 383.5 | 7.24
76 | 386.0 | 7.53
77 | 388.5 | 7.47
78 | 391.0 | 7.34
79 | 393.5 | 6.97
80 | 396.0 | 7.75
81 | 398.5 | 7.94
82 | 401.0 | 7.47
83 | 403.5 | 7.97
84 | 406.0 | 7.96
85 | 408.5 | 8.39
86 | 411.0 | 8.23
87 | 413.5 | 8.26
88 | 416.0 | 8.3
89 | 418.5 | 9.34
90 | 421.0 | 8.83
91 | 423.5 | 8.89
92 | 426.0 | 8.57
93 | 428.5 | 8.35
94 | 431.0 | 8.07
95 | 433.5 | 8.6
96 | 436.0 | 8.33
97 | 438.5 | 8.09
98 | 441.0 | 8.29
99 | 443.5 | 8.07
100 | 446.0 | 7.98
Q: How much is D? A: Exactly 114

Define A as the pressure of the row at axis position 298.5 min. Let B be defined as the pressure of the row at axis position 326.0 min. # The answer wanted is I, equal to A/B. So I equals 1.10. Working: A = 7.66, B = 6.97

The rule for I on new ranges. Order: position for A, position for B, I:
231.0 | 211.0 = 0.94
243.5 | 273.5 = 0.92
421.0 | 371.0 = 1.34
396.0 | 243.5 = 0.97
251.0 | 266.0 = 0.95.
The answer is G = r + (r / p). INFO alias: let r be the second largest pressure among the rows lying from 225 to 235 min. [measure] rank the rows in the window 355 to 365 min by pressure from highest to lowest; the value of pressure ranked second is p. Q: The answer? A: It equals 9.8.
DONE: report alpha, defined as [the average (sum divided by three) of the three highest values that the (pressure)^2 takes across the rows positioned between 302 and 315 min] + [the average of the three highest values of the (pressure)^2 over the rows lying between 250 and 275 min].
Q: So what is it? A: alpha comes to 125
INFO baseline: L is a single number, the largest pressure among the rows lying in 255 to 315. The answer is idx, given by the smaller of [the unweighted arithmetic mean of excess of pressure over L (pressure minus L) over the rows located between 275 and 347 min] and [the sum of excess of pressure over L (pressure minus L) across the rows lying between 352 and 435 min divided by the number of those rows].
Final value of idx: -1.3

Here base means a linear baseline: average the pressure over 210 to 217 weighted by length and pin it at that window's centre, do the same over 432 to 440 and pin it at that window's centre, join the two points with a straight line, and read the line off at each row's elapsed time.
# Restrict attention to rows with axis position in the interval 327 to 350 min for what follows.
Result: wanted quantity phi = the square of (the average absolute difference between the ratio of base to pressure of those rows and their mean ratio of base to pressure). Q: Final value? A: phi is 0.0013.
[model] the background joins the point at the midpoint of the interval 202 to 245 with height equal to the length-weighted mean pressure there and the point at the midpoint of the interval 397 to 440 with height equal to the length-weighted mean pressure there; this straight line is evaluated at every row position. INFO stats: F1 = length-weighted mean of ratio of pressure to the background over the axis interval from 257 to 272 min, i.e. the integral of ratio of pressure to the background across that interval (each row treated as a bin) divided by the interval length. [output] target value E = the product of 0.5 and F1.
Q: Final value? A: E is 0.49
